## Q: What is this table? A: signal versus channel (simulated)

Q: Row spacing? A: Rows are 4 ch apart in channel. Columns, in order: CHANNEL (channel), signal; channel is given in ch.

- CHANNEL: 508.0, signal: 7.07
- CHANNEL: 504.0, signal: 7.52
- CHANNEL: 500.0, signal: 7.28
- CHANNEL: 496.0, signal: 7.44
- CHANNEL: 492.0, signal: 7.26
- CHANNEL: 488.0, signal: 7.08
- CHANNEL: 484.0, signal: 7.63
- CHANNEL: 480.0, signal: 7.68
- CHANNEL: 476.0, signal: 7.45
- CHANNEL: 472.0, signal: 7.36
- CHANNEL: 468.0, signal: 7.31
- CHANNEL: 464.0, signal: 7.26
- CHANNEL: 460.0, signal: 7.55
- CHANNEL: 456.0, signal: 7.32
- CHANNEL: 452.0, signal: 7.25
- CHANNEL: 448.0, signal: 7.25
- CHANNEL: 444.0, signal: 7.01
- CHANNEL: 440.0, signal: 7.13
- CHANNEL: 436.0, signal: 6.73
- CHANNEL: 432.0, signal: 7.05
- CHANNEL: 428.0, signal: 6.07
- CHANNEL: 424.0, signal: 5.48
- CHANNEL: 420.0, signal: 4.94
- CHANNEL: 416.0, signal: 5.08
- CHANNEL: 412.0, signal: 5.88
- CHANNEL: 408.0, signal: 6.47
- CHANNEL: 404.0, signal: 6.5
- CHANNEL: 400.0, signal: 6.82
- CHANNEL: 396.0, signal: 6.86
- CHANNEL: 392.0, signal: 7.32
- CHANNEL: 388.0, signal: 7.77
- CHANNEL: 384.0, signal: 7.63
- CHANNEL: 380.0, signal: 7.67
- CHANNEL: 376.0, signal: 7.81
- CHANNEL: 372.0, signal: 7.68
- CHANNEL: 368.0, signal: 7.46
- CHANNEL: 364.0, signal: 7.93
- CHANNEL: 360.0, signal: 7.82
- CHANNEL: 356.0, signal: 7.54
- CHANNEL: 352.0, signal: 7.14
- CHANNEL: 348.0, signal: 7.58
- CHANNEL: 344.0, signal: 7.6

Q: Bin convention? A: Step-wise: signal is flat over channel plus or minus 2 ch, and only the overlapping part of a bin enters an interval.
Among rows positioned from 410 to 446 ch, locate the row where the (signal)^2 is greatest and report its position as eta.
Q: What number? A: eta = 440.0 ch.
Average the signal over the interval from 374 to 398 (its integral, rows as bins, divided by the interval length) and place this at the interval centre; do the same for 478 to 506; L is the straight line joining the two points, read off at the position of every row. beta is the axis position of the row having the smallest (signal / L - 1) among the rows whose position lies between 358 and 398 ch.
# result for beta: 396.0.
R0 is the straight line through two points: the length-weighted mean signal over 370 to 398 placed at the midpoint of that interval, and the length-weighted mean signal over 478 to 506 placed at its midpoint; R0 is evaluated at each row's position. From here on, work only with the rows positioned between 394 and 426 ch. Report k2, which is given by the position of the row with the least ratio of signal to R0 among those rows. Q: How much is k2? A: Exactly 420.0 ch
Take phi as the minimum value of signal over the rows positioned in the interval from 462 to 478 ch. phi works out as 7.26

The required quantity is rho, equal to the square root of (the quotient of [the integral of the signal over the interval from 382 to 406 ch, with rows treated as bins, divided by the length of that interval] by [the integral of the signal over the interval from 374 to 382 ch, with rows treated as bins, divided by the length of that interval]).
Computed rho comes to 0.96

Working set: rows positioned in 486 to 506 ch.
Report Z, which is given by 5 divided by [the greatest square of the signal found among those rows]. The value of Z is 0.088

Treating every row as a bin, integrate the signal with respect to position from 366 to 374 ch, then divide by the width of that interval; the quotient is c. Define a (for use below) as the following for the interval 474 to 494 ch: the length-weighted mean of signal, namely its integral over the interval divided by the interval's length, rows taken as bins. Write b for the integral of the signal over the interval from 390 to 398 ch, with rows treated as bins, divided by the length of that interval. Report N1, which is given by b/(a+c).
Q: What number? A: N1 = 0.47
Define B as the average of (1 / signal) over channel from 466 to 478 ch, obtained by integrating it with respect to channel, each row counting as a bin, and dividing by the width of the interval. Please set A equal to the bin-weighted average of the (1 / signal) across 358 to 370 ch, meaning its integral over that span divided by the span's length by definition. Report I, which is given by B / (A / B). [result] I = 0.142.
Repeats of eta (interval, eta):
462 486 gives 480.0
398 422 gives 400.0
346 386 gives 364.0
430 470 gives 460.0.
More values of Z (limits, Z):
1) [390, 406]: 0.093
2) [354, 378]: 0.080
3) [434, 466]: 0.088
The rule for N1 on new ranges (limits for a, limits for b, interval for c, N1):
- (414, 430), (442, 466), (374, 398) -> 0.56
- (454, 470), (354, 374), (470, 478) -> 0.52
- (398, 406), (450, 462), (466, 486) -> 0.52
